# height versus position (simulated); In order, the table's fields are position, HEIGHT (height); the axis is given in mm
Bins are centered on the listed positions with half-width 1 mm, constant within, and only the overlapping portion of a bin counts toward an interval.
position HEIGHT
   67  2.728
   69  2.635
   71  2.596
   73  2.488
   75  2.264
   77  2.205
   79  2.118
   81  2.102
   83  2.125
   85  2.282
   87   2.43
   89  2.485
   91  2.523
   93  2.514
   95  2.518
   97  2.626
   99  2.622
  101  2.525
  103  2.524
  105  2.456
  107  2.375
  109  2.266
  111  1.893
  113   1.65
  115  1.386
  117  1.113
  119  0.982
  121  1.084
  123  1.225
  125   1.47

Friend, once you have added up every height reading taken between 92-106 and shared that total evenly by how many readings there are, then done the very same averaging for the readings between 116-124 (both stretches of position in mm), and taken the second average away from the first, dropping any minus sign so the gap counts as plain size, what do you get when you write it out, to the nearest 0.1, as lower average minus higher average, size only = 1.4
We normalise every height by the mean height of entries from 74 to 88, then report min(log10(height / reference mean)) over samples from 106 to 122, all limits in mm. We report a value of -0.35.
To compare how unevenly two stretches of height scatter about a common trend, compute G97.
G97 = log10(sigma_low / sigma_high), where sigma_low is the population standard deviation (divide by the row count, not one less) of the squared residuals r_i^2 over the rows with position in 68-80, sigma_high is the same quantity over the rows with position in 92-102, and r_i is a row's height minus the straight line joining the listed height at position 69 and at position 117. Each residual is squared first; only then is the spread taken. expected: -1.0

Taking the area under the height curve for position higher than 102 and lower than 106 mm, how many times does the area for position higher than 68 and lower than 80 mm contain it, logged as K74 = 2.9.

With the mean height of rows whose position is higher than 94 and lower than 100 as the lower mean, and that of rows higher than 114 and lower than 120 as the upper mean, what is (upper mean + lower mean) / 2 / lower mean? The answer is 0.7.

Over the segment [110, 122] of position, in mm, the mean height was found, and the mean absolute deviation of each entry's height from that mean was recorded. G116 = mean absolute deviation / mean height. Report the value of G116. 0.22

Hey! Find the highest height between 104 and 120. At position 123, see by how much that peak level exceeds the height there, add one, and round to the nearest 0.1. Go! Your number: 2.2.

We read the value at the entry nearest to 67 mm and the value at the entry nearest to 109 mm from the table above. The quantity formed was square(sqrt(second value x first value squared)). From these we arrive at 17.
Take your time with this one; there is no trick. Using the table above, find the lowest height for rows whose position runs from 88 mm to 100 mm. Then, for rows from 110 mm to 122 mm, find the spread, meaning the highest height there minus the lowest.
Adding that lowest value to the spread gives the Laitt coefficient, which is 3.40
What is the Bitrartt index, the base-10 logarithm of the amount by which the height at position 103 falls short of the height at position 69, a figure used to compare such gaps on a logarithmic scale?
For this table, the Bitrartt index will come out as -0.95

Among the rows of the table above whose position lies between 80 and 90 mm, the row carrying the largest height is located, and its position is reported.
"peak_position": 89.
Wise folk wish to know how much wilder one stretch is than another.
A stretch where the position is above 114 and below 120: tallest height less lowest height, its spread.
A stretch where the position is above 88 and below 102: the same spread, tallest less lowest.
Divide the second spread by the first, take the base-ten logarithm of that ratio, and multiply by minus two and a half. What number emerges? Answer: 1.1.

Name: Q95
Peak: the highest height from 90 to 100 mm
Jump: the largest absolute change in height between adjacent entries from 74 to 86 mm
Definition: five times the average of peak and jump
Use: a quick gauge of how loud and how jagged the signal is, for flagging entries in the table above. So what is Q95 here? 7.0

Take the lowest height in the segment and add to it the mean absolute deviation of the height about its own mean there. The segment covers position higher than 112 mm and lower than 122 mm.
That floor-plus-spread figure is 1.2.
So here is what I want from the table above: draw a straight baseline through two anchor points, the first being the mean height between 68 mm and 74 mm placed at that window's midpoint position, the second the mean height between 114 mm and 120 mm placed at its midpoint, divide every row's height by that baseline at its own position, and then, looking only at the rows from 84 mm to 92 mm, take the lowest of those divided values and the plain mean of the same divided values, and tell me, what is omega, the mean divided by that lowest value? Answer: 1.12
